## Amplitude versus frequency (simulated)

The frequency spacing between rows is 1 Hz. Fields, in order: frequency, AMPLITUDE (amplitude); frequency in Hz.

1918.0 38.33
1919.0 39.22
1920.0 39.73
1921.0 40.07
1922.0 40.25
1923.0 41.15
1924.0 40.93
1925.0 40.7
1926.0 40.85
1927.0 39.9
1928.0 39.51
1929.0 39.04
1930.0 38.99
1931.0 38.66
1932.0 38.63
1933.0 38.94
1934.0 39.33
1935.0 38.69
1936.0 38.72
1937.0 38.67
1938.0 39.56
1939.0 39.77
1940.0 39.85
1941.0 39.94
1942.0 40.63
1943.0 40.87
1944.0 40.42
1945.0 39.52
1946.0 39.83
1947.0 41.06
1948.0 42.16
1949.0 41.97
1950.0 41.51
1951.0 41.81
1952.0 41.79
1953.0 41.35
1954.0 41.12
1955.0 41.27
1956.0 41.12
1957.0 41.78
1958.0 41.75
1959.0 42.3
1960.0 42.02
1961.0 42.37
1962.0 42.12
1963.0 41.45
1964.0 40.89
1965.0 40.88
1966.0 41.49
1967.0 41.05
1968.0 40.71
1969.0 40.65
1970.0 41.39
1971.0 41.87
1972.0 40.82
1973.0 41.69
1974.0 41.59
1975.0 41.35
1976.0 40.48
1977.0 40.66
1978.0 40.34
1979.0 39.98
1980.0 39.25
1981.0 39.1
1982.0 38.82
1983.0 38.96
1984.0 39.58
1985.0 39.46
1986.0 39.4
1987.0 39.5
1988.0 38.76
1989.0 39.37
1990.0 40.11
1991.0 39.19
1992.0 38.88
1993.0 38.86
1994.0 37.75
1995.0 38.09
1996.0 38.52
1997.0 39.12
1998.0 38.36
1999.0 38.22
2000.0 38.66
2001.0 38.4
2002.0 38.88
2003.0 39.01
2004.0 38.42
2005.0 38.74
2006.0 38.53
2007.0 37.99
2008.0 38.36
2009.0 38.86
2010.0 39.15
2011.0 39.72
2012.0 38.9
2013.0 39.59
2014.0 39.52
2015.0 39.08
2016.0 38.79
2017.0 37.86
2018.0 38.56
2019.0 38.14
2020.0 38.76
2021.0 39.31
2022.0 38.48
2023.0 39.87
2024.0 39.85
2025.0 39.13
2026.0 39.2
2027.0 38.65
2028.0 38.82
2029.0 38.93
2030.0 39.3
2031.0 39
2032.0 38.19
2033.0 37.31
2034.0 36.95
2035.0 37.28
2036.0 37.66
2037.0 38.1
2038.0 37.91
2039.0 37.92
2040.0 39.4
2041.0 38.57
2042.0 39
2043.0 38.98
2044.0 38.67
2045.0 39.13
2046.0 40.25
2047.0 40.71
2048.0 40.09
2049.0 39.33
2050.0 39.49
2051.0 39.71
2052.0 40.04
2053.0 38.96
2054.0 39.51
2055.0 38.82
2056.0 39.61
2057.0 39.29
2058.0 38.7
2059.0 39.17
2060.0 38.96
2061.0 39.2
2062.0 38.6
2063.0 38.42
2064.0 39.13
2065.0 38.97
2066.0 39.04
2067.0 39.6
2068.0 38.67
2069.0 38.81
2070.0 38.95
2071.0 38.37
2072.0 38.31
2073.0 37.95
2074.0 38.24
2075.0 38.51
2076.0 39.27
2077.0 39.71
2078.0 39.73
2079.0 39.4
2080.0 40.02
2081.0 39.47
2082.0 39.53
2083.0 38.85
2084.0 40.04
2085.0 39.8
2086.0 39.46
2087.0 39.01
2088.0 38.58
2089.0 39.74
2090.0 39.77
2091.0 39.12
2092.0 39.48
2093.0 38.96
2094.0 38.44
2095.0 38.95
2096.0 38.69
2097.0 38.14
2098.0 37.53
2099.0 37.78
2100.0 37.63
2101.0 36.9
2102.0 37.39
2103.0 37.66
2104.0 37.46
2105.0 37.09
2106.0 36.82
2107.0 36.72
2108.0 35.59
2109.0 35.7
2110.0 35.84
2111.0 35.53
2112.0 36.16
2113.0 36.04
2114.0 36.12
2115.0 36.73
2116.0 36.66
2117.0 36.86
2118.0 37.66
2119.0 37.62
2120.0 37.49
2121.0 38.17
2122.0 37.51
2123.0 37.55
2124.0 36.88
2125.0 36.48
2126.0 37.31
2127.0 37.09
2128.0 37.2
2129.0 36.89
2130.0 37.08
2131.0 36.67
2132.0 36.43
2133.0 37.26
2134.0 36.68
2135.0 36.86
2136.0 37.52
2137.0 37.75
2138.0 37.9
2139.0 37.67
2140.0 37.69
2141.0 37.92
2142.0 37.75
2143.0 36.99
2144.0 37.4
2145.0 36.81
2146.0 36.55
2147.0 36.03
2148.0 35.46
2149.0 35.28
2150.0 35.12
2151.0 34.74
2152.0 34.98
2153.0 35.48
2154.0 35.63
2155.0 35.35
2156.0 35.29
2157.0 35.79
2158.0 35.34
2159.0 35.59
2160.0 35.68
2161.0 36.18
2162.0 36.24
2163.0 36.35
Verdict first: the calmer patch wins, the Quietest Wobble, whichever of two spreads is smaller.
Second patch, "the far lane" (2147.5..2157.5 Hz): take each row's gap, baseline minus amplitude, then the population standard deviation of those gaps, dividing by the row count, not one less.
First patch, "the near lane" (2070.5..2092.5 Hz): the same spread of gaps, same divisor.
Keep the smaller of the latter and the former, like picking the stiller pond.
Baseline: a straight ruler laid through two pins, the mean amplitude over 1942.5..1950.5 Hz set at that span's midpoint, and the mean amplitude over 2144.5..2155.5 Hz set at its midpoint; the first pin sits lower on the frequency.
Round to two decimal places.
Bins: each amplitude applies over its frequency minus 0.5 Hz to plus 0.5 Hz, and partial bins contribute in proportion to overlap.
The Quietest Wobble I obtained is 0.33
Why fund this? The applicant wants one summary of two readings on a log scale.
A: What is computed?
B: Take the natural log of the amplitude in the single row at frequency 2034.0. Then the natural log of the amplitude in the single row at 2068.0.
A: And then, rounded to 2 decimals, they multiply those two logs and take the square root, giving 3.63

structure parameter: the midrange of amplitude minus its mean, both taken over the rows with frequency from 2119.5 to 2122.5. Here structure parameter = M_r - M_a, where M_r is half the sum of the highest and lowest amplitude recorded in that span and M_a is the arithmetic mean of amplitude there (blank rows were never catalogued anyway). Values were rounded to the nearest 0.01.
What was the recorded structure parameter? 0.11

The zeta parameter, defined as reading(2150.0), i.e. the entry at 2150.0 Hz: 35.12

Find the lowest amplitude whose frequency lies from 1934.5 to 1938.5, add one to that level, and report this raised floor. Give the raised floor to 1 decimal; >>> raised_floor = 39.7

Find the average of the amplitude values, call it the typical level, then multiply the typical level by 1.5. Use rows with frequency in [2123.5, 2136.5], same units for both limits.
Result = 55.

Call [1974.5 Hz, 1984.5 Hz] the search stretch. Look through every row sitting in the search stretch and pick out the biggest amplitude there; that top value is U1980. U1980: 41.35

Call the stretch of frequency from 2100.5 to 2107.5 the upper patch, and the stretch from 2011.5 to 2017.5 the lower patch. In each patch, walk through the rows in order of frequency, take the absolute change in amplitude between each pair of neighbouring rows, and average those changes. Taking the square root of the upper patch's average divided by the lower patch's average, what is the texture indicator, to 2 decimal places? 0.77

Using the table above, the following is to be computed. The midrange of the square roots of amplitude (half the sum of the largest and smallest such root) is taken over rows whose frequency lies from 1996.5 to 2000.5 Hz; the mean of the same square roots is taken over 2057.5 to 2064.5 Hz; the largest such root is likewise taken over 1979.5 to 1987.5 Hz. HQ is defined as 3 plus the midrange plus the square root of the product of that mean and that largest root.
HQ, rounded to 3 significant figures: 15.5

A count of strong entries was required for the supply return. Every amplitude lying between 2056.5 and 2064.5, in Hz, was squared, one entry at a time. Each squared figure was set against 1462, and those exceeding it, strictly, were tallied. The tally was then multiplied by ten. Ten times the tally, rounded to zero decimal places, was 80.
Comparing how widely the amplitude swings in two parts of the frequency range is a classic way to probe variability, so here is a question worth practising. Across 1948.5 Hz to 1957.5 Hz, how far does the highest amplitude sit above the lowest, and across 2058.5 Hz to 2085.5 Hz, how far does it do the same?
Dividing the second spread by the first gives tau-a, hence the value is 2.5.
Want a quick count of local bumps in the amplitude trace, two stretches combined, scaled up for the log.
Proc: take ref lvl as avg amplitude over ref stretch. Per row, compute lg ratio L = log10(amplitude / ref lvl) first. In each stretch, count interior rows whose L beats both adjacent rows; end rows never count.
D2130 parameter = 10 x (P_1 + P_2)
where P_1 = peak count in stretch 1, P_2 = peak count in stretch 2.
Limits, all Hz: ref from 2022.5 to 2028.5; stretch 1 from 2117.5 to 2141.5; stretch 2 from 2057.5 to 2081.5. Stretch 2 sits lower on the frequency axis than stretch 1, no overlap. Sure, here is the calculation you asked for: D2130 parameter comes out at 140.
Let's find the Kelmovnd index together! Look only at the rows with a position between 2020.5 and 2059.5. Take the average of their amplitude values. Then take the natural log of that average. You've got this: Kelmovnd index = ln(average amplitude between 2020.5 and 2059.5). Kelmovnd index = 3.66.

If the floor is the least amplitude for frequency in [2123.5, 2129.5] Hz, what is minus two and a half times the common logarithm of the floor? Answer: -3.91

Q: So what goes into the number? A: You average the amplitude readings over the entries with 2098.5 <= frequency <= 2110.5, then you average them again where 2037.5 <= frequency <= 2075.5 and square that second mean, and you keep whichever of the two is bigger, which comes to 1523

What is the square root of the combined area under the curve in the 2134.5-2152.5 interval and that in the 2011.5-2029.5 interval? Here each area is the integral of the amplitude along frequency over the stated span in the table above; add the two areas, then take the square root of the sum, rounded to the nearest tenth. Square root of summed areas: 36.9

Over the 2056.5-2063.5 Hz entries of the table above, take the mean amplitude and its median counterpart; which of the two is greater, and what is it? 39.0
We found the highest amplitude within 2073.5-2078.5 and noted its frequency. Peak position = 2078.0 Hz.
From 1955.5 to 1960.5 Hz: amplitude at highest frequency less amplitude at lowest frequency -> 0.90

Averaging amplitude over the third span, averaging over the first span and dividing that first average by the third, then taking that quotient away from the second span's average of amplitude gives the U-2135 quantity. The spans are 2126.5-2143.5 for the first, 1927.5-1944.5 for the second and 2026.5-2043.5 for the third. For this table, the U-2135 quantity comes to 38.5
